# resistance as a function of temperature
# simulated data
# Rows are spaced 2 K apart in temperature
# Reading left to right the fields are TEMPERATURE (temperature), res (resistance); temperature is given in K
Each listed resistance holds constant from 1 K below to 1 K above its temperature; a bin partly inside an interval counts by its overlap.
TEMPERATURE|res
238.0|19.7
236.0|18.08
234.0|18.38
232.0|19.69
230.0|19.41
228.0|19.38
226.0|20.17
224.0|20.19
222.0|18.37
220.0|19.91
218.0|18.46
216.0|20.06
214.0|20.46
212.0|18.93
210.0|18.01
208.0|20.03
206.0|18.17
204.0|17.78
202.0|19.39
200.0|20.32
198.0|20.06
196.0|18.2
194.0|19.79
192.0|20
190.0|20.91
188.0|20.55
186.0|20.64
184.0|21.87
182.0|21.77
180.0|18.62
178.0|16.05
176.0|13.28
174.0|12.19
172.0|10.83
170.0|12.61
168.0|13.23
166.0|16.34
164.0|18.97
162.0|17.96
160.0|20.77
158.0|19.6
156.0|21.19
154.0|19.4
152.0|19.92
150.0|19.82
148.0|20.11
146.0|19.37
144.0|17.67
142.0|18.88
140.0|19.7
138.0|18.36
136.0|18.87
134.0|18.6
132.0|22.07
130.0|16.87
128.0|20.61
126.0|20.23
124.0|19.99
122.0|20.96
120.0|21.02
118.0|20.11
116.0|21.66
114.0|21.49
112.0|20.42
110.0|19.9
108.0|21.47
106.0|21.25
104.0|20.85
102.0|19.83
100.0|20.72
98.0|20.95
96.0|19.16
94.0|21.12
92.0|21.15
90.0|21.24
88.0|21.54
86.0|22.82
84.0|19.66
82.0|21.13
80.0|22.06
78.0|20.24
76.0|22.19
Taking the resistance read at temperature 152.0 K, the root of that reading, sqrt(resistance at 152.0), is 4.46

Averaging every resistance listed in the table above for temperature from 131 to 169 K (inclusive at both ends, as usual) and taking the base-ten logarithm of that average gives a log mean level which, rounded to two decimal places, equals 1.28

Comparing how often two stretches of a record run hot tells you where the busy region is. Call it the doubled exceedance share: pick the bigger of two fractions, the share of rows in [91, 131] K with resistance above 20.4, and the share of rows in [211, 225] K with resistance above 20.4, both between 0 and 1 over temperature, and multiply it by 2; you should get 1.3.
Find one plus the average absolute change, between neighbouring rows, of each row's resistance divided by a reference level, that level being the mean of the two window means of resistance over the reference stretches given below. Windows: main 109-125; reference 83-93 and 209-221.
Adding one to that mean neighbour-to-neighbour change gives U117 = 1.04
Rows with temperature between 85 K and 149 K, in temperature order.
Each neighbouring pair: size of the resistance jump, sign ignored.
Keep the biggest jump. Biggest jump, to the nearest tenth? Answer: 5.2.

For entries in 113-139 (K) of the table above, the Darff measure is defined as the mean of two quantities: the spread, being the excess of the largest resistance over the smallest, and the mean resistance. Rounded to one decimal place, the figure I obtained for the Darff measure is 12.6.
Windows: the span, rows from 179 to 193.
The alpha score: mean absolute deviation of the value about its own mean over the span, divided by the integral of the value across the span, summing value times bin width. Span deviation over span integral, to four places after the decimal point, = 0.0027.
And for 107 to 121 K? 0.0021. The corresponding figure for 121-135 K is 0.0044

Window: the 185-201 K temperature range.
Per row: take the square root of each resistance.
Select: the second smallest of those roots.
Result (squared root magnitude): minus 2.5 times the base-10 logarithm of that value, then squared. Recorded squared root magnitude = 2.63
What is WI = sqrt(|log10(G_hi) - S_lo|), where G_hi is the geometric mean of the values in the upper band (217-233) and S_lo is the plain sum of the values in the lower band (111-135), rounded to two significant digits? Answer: 16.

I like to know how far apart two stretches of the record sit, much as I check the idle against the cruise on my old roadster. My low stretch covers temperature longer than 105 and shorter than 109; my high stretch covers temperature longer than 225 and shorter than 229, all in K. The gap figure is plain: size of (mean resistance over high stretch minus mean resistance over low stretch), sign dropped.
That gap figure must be 1.6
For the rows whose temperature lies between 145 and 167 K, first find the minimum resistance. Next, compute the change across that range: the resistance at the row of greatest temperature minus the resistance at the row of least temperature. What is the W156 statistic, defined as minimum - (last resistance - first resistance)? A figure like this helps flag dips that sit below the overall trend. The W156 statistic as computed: 19.4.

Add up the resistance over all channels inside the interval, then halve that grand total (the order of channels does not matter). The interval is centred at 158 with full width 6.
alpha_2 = 30.8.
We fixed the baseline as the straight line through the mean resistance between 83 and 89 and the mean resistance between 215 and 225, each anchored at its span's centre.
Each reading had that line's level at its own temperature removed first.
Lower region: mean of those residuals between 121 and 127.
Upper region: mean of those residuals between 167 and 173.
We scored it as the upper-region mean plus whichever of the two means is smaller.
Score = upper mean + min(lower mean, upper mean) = -16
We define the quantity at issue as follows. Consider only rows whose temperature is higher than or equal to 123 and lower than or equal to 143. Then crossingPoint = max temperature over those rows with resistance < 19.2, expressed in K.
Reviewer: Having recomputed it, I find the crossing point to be 142.0 K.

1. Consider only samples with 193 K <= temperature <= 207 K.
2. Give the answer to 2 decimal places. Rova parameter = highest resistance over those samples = 20.32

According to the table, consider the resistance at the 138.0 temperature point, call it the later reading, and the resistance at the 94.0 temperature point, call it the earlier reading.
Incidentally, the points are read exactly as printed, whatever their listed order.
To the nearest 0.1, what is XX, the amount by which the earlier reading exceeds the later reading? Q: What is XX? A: 2.8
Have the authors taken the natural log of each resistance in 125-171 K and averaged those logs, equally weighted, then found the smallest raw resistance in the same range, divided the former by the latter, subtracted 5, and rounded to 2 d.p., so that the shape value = -4.77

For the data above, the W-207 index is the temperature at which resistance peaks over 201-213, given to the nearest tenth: 208.0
